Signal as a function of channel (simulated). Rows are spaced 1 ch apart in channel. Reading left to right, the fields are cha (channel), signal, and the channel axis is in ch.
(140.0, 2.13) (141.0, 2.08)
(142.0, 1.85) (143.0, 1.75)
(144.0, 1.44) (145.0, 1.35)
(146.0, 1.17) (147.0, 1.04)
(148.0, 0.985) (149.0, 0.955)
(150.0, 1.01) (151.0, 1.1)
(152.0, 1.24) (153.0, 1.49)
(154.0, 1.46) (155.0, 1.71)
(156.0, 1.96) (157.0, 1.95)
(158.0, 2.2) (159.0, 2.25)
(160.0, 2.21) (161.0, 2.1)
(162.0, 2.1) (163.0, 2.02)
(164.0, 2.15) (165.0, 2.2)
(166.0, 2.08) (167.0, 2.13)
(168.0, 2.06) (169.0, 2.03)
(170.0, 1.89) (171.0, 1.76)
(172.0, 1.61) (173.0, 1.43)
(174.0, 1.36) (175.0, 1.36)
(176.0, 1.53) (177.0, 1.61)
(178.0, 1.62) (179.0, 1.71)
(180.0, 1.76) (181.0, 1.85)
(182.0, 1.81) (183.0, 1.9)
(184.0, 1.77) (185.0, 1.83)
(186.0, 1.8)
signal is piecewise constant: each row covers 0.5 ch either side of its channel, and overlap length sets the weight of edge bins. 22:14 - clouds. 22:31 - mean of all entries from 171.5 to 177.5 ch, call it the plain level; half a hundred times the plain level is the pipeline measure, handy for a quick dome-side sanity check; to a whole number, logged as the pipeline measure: 74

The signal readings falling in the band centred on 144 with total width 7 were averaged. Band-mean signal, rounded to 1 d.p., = 1.5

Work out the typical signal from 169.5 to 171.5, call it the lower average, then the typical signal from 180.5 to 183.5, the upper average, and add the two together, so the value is 3.7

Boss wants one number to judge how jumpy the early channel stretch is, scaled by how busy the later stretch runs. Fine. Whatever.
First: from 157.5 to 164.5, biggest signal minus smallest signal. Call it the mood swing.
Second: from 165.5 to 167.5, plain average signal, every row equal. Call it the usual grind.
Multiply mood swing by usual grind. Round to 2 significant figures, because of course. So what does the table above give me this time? 0.48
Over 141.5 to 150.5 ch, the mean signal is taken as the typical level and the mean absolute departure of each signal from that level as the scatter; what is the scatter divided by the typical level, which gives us 0.22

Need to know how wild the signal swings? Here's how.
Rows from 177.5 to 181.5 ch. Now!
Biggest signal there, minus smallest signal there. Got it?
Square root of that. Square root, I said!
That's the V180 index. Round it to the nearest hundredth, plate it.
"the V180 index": 0.48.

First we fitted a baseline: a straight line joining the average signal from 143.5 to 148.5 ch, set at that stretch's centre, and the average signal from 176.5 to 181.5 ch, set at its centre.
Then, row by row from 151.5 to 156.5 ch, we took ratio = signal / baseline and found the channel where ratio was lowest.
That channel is 152.0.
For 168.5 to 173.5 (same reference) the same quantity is 173.0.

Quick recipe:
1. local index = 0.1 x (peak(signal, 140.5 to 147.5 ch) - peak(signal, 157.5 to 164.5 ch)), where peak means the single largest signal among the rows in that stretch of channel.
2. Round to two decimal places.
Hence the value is -0.02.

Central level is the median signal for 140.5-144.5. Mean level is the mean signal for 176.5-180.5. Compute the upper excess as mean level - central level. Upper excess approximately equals -0.1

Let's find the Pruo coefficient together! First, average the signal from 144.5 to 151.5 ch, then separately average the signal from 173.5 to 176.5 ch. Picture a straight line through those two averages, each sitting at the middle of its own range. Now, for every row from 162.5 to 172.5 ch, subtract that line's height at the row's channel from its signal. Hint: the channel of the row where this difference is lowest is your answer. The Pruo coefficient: 172.0 ch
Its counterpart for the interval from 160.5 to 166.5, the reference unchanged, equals 163.0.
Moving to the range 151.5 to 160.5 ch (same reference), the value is 152.0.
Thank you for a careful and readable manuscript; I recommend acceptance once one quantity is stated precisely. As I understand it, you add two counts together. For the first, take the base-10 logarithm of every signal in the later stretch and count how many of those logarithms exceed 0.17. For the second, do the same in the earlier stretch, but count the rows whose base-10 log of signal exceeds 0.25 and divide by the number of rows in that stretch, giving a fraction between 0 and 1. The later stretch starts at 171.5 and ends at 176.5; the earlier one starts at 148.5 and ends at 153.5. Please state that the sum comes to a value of 2.0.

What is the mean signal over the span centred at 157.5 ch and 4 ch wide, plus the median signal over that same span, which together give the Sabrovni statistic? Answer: 4.2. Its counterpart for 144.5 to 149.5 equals 2.1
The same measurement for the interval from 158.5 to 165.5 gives 4.3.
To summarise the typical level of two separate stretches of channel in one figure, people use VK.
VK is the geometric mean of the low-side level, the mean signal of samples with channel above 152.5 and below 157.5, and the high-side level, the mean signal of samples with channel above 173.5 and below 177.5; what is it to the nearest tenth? 1.6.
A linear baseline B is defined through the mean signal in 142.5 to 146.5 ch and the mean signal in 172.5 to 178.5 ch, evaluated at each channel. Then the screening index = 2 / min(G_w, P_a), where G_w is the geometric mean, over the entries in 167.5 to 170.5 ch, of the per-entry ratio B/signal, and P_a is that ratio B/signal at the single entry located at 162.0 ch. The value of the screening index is 2.88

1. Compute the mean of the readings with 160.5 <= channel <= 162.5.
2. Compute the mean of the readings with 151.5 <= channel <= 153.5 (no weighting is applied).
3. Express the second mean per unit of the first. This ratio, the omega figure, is 0.65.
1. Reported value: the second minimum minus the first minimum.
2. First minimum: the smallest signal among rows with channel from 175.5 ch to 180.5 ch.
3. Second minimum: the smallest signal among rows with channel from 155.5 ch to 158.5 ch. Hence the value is 0.42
